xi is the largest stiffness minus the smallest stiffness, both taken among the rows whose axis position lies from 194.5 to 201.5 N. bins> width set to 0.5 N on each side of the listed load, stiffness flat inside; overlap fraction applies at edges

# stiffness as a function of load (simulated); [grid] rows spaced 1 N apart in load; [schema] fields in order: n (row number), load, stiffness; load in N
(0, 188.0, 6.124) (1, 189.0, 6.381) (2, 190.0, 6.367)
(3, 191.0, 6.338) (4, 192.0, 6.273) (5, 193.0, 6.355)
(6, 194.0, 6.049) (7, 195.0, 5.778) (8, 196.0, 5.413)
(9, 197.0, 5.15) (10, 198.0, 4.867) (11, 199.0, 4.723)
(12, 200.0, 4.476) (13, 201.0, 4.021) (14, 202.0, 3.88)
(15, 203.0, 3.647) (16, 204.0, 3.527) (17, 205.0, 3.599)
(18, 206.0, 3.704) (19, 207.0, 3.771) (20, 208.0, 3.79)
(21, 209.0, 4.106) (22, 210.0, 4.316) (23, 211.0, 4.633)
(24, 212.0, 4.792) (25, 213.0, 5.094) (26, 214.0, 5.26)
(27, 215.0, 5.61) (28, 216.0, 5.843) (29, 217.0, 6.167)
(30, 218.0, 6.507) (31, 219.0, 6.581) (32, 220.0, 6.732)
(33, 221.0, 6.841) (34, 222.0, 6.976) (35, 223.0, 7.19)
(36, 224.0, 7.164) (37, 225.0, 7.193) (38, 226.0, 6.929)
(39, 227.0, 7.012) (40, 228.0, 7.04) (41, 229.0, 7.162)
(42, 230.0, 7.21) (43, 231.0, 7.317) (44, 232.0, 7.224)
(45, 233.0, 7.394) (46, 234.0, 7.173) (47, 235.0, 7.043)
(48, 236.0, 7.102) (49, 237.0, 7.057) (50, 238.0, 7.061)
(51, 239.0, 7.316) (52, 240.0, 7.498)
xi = 1.8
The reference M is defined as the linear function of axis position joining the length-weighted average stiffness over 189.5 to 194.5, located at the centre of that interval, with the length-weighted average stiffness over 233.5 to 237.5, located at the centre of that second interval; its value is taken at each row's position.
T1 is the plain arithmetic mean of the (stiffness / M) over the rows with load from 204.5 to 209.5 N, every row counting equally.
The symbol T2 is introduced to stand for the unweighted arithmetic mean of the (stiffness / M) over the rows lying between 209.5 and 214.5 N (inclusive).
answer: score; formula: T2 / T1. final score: 1.3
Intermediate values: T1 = 0.578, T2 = 0.7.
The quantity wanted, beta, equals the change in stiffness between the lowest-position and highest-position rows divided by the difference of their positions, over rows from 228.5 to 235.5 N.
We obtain -0.02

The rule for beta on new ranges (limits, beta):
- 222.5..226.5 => -0.09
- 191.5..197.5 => -0.22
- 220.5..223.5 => 0.17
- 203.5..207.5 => 0.08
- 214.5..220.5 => 0.22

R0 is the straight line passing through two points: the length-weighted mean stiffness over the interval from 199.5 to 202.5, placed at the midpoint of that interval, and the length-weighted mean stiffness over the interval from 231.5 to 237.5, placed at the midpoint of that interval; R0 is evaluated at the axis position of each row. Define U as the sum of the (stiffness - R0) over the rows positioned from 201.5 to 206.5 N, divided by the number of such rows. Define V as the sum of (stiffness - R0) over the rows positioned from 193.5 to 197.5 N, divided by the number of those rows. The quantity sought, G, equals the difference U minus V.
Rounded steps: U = -0.7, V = 2.0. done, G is -2.7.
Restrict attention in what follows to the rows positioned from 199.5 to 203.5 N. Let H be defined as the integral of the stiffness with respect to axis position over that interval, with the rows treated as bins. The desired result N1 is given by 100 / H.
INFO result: 6.2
